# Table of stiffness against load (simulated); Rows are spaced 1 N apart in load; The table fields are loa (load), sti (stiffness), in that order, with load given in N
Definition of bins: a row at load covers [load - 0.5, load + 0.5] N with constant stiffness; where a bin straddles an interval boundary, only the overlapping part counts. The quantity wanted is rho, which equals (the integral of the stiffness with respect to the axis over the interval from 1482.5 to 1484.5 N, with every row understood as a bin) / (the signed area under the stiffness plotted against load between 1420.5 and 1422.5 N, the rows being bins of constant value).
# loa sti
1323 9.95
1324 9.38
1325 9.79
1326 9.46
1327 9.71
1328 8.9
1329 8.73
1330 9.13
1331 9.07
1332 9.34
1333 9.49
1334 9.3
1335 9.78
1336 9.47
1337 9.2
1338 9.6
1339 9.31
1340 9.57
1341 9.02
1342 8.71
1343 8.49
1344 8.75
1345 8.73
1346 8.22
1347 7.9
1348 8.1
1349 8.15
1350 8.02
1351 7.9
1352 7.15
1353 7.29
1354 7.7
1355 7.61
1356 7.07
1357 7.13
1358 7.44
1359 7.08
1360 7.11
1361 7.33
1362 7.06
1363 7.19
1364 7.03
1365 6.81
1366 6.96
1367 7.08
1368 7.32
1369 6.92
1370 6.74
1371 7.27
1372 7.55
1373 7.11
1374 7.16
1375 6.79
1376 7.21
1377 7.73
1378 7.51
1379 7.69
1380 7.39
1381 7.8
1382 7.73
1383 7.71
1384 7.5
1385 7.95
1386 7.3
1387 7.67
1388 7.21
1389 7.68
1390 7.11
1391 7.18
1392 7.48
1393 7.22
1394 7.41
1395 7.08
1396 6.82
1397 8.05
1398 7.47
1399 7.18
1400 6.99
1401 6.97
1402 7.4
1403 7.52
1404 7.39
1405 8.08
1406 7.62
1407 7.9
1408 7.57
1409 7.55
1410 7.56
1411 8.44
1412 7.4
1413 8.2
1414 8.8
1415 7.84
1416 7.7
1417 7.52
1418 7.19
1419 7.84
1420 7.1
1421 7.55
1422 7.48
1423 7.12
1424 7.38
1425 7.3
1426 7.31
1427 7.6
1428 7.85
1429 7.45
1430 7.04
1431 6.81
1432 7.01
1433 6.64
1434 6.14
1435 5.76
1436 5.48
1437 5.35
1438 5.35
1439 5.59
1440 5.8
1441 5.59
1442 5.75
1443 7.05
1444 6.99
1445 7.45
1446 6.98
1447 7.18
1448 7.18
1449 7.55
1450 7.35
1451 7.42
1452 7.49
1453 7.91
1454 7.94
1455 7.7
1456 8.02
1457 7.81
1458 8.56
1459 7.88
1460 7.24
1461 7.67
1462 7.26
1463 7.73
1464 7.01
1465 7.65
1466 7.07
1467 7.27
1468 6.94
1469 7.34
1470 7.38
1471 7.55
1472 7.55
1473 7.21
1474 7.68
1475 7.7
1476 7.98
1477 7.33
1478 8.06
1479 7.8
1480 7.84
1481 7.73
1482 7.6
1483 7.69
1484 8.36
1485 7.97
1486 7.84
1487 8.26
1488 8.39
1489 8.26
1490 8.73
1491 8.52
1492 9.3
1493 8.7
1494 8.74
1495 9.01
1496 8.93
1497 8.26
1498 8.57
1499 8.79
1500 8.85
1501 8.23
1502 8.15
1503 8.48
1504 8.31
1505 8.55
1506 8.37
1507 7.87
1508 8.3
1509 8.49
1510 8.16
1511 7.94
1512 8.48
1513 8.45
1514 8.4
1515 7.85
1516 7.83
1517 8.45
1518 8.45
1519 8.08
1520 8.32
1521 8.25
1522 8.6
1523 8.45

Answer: 1.07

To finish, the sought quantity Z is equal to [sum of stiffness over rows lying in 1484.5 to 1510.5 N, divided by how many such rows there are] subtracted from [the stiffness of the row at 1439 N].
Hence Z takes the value -2.9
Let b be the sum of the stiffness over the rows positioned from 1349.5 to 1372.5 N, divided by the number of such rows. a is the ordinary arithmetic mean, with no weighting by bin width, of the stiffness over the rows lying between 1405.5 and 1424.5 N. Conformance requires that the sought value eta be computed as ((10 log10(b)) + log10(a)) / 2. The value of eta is 4.74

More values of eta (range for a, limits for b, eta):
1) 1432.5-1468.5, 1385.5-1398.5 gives 4.76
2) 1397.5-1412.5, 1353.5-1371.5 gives 4.71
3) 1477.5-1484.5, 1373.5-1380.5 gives 4.78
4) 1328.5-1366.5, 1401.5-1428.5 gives 4.87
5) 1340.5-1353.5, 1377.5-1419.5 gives 4.85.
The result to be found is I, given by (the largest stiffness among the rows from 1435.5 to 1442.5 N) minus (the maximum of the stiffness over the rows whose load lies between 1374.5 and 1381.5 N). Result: -2.0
